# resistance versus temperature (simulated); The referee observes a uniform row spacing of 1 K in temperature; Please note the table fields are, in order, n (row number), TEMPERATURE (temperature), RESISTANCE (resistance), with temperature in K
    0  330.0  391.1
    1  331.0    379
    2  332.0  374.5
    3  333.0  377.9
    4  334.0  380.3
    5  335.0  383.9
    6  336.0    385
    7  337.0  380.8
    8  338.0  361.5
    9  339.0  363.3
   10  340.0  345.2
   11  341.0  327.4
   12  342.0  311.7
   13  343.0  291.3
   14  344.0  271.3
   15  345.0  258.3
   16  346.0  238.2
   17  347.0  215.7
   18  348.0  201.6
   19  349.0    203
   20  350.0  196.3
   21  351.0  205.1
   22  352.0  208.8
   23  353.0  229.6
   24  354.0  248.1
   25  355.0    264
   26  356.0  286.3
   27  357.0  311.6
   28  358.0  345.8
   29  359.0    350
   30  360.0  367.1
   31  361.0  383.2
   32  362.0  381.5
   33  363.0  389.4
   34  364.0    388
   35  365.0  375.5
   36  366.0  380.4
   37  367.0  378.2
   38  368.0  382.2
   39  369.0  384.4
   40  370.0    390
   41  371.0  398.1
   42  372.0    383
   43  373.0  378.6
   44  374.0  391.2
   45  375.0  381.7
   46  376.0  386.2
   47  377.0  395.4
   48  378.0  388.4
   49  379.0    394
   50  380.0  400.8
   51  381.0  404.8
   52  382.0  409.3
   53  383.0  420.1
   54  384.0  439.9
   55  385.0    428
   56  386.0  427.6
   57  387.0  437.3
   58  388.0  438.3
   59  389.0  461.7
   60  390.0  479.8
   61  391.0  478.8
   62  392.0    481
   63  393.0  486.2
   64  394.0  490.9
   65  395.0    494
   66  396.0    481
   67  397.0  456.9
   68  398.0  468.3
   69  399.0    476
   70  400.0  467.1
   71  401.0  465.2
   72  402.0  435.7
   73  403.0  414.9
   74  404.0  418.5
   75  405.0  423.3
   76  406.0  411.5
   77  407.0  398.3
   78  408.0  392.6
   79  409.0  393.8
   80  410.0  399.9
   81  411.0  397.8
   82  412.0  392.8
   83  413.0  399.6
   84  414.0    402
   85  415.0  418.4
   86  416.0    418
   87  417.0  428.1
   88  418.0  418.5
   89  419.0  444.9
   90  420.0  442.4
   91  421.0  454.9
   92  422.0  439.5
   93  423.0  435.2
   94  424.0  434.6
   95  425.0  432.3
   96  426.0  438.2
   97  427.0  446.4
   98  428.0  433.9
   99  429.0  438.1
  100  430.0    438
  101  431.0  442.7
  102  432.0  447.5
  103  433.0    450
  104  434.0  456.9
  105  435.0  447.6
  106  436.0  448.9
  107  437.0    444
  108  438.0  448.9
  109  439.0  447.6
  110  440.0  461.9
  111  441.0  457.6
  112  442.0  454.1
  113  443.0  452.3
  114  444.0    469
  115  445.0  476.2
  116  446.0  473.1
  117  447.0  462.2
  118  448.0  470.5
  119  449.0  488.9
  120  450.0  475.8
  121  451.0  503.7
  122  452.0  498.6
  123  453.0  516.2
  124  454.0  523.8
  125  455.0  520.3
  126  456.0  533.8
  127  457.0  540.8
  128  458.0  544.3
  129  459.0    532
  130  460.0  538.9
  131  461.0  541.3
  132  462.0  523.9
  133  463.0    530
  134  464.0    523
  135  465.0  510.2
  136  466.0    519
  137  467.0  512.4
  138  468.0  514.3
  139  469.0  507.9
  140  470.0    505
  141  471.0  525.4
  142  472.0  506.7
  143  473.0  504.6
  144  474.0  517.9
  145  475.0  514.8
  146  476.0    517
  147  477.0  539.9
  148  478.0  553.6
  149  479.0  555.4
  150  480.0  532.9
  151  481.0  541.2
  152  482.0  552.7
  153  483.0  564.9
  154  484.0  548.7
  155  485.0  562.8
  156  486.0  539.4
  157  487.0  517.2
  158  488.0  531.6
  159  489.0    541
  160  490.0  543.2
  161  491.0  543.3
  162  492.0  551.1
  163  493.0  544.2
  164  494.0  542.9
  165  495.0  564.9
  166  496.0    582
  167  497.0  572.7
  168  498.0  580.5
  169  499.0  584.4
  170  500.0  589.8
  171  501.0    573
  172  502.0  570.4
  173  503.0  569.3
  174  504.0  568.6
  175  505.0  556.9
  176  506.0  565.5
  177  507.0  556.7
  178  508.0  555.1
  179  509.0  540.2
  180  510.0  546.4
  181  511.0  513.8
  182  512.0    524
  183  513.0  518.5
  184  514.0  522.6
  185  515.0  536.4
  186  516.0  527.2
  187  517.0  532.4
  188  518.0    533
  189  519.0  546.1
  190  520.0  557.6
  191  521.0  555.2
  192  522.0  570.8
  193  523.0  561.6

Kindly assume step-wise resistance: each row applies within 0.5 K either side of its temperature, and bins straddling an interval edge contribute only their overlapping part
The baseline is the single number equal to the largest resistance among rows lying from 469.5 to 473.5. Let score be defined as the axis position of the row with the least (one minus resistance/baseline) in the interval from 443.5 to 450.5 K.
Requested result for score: 449.0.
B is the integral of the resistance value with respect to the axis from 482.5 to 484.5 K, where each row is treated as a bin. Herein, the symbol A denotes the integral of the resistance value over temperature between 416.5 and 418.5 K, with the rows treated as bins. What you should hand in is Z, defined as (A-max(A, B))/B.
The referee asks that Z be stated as -0.240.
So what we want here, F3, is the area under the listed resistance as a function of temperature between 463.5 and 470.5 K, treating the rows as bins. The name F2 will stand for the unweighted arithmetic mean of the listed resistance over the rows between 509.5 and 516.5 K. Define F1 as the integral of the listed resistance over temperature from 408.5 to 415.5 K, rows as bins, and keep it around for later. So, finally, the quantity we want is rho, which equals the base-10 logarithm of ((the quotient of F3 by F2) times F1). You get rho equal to 4.28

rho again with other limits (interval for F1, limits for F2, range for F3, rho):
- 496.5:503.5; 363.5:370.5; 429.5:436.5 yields 4.52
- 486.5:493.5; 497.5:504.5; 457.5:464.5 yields 4.39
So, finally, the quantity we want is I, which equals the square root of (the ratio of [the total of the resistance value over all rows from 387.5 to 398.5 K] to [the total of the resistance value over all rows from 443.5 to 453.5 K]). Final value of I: 1.0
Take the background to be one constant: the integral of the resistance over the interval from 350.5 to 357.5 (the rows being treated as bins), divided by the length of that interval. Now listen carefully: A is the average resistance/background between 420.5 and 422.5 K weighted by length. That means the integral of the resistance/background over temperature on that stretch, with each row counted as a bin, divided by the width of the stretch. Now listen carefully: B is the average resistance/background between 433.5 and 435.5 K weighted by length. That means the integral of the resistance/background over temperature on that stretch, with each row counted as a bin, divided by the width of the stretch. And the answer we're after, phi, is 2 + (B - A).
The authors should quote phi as 2.0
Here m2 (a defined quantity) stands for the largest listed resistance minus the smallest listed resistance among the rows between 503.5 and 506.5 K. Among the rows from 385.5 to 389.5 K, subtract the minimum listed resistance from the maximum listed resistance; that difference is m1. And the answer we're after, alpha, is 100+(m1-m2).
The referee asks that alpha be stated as 122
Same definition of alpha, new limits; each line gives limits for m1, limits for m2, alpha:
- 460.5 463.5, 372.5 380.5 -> 95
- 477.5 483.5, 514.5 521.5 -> 102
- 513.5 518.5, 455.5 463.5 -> 93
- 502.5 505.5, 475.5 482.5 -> 74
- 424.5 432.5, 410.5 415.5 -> 90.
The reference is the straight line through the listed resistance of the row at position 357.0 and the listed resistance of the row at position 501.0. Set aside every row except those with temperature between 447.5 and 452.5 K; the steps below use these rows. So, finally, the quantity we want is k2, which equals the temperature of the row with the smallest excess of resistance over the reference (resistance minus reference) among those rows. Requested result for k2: 448.0 K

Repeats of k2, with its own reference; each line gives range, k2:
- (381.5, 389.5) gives 382.0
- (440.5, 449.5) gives 443.0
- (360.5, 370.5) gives 367.0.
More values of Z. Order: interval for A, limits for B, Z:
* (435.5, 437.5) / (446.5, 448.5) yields -0.043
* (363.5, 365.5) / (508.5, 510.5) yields -0.297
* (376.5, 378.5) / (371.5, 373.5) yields 0.000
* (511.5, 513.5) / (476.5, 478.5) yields -0.047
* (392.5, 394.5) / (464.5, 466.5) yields -0.051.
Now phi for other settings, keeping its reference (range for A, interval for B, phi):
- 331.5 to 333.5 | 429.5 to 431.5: 2.3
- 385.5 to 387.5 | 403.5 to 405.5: 2.0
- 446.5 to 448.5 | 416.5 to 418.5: 1.8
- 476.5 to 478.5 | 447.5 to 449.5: 1.7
